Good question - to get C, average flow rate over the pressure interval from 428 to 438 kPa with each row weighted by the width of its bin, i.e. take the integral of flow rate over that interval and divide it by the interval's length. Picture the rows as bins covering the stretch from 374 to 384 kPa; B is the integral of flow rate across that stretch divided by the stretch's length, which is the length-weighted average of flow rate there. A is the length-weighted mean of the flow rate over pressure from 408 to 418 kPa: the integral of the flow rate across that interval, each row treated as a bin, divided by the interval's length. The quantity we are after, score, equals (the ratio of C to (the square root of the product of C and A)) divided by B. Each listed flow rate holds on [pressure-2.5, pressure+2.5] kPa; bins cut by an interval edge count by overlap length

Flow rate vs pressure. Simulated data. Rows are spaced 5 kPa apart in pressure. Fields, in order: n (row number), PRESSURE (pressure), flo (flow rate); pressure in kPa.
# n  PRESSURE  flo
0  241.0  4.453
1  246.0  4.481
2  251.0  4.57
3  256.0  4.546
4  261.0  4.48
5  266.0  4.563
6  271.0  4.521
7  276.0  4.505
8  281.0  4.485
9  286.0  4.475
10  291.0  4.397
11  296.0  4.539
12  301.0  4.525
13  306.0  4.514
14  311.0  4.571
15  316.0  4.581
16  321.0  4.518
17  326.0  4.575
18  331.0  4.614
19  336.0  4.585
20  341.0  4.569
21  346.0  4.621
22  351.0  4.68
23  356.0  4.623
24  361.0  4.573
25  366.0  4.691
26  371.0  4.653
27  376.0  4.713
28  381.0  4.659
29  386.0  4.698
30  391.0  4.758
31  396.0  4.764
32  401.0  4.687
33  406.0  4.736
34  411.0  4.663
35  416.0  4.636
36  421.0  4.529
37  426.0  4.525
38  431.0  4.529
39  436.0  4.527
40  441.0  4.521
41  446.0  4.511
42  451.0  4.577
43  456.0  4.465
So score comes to 0.211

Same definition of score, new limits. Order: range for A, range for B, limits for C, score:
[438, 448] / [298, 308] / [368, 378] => 0.225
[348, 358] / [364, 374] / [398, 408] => 0.215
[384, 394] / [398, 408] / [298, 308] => 0.207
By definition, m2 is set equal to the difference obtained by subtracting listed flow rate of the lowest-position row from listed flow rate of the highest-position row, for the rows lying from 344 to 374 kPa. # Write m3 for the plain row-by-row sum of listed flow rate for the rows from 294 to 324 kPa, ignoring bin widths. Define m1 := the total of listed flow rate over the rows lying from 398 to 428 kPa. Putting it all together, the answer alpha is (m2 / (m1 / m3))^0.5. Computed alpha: 0.177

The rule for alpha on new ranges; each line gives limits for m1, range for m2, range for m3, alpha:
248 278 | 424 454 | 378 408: 0.233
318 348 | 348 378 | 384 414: 0.184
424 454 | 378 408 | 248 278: 0.277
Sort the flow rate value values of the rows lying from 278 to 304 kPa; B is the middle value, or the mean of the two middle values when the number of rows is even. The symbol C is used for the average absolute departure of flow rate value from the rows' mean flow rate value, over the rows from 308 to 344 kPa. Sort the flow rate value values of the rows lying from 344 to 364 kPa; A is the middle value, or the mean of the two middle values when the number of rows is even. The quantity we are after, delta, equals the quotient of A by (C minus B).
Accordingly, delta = -1.03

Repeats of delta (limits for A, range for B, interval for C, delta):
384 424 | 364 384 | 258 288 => -1.01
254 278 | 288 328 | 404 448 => -1.01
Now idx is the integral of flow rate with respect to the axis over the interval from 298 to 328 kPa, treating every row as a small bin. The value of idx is 136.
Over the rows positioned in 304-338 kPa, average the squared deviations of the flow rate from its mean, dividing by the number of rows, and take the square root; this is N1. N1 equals 0.034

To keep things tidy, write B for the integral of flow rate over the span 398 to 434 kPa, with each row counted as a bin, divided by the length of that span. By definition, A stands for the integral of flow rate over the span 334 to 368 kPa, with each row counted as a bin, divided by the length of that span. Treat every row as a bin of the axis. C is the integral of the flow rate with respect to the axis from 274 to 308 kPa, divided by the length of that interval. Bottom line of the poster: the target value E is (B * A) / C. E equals 4.75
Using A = 4.62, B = 4.62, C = 4.49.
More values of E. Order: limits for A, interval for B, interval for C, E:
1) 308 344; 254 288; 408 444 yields 4.52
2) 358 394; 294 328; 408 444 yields 4.66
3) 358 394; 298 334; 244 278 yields 4.71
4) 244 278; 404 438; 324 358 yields 4.51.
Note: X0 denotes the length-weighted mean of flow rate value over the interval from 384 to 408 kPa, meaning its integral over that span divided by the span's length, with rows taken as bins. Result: 4.73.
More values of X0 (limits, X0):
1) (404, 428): 4.62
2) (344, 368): 4.64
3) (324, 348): 4.59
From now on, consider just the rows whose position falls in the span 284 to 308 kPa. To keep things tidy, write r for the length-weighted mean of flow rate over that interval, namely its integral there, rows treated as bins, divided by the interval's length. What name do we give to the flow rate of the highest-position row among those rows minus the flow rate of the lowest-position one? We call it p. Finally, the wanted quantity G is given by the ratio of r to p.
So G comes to 115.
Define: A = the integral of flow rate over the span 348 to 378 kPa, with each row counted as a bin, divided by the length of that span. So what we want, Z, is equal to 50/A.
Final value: 10.7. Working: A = 4.65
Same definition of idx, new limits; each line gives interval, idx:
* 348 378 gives 140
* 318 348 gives 137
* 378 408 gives 141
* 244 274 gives 136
